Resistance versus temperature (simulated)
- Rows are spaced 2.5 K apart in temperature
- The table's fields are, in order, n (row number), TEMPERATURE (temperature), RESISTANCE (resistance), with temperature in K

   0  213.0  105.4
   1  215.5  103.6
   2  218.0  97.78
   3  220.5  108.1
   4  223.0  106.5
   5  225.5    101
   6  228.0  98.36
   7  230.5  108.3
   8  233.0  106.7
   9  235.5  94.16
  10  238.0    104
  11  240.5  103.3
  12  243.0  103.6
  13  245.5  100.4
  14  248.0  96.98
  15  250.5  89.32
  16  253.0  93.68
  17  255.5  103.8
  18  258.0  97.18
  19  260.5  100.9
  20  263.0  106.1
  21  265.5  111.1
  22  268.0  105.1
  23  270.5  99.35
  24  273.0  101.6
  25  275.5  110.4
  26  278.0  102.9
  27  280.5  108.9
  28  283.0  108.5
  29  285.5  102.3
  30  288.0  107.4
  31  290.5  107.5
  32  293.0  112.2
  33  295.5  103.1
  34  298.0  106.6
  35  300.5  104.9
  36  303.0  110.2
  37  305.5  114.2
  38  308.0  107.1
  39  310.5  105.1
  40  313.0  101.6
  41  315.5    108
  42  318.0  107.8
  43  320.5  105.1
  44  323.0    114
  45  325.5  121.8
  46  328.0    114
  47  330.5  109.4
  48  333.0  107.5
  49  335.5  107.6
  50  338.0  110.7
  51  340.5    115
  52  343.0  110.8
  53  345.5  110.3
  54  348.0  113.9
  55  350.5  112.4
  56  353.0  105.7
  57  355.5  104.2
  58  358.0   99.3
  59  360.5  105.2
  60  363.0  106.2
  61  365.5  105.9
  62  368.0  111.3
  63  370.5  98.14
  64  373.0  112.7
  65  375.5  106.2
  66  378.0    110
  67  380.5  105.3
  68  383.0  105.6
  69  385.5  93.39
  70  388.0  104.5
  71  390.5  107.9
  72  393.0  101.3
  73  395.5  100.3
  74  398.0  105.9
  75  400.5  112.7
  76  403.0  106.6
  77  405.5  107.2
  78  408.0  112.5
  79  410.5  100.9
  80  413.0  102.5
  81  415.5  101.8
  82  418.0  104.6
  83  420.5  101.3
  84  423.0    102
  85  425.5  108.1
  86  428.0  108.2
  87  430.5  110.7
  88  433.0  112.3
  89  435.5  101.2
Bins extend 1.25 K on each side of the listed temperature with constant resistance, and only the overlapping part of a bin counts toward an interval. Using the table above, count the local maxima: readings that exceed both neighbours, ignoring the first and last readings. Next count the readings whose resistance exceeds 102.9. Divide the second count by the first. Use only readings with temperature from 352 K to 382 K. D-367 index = 2.5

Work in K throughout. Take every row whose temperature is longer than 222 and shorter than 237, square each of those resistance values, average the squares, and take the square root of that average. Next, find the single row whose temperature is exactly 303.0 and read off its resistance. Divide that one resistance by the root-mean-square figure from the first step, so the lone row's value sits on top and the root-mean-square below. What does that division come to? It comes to 1.07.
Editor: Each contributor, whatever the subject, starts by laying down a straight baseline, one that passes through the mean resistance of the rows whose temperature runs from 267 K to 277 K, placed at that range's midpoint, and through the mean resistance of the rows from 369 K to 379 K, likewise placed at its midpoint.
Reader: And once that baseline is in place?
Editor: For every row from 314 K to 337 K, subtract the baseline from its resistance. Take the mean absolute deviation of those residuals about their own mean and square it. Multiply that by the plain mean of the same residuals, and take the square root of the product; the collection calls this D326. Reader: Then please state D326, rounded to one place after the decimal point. 9.0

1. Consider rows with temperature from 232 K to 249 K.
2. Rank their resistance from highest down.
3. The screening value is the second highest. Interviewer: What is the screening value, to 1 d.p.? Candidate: 104.0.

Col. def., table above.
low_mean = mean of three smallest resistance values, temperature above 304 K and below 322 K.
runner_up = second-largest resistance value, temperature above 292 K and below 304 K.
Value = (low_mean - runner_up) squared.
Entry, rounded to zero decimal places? 39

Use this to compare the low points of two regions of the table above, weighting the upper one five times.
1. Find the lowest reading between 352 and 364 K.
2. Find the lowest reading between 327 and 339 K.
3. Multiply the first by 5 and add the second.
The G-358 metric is 604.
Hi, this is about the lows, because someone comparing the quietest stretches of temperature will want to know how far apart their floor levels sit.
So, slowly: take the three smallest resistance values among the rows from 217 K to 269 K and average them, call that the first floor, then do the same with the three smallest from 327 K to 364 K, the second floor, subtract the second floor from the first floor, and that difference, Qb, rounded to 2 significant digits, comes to -11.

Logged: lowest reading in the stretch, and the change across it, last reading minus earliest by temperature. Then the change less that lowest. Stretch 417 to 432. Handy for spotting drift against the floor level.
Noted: -95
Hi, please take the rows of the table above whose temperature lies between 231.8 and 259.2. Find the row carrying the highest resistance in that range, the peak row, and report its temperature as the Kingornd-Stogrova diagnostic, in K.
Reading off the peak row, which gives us 233.0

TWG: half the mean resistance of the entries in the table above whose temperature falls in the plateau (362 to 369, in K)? 53.9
